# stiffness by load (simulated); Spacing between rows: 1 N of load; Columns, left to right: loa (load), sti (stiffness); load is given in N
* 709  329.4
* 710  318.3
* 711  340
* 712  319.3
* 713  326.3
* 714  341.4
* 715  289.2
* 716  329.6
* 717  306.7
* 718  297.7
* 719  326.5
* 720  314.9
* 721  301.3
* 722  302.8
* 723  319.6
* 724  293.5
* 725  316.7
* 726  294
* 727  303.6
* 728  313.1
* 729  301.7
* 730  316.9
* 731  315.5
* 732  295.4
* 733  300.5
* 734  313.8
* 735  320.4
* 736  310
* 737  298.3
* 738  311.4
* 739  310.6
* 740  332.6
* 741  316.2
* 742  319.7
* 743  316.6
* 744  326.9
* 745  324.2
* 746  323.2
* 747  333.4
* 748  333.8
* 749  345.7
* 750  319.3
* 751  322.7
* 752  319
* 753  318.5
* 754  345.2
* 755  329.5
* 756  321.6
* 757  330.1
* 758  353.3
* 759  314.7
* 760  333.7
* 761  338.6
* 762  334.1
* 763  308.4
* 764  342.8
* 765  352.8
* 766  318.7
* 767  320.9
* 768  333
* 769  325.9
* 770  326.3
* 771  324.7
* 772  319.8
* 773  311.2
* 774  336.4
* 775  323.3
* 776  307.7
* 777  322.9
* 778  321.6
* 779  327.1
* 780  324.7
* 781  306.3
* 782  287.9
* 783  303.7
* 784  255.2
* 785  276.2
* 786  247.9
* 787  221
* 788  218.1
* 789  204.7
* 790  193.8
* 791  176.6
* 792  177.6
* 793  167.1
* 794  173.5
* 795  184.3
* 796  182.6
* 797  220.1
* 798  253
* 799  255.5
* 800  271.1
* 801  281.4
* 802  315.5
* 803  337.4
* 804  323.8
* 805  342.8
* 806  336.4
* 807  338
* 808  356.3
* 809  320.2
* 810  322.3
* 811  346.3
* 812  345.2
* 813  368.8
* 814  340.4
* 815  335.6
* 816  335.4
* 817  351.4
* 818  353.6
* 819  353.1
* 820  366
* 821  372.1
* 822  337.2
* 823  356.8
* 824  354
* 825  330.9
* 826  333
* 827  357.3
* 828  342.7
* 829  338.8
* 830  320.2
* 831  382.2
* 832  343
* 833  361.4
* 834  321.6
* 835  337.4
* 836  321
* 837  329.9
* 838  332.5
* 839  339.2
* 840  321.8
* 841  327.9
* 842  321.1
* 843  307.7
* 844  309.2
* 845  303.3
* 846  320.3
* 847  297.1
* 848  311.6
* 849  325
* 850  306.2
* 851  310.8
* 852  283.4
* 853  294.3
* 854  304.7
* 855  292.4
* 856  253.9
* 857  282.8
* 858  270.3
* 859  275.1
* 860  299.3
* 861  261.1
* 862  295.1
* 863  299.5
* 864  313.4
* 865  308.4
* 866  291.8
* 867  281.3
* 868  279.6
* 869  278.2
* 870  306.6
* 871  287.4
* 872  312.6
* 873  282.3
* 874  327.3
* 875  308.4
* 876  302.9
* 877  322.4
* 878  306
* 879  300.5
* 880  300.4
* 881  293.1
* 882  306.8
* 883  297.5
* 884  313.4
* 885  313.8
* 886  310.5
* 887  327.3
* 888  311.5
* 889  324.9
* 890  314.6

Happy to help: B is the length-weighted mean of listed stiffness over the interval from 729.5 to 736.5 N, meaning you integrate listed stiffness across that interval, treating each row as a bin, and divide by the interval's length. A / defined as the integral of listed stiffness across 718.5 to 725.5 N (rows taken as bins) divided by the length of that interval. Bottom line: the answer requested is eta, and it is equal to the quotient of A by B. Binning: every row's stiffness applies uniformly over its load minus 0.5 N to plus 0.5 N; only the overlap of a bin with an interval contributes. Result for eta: 1.00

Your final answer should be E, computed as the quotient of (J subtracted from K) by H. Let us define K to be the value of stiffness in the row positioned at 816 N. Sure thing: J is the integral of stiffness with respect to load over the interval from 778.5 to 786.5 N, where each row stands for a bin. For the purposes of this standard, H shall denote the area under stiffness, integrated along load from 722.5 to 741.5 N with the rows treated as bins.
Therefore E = -0.34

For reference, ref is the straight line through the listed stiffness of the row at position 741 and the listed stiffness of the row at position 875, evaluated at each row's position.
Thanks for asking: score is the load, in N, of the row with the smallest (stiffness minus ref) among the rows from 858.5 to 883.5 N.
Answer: 861 N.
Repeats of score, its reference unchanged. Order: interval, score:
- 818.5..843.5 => 843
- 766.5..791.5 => 791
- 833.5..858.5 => 856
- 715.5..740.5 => 724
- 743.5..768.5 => 763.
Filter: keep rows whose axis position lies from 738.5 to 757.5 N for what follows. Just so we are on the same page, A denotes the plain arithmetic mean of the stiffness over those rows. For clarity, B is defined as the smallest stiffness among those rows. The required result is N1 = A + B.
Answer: 636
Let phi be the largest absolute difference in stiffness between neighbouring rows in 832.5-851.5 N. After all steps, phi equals 39.8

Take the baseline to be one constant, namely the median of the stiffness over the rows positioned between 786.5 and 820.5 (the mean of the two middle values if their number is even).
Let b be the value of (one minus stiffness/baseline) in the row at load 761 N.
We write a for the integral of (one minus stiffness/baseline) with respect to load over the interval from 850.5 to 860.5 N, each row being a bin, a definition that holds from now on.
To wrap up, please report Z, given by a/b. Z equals -20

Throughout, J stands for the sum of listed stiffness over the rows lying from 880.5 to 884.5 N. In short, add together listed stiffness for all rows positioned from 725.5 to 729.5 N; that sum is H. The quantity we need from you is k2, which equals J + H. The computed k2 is 2423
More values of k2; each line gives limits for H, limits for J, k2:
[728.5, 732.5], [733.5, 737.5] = 2472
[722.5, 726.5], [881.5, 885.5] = 2455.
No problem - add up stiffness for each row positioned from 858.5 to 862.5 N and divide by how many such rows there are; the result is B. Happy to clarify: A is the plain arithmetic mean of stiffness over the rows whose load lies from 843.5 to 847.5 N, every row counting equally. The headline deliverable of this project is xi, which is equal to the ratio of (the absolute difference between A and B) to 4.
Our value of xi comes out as 6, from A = 307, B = 283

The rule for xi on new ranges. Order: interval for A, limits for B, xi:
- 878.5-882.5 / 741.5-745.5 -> 5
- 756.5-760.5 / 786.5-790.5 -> 31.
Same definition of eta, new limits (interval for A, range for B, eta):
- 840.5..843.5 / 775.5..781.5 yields 1.00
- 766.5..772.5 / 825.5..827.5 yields 0.94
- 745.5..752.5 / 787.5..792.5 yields 1.69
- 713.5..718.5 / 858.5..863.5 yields 1.09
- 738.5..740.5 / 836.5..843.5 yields 0.99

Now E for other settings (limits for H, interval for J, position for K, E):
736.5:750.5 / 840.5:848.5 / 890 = -0.48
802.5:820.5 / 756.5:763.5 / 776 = -0.32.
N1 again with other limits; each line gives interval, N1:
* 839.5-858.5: 556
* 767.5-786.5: 557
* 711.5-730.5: 601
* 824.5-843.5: 643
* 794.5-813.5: 483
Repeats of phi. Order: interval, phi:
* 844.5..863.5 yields 38.5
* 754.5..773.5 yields 38.6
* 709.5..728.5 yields 52.2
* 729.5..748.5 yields 22.0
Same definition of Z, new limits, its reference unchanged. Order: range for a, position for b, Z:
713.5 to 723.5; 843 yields 6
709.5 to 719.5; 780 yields -5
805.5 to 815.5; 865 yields -15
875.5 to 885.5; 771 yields -45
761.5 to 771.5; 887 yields 12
